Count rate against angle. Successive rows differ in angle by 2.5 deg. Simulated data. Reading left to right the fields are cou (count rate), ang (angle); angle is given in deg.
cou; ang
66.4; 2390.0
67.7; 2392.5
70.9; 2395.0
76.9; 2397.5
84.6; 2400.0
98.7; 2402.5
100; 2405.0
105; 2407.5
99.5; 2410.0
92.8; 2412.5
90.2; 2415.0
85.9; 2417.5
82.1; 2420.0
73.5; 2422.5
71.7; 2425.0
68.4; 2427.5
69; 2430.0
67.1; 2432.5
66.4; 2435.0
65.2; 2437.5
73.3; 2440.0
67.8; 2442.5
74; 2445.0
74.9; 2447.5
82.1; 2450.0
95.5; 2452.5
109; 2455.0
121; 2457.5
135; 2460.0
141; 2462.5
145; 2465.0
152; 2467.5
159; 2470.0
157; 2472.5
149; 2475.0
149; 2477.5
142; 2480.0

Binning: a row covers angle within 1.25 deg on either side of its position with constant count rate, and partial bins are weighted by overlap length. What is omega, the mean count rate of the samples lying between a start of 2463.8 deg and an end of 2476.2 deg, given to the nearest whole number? 152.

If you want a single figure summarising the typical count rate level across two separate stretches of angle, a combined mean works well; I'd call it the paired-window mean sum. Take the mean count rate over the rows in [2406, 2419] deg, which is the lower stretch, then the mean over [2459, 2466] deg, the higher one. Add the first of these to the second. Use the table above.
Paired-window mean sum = 235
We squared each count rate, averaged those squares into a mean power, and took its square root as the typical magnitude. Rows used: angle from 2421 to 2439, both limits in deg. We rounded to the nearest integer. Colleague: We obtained 69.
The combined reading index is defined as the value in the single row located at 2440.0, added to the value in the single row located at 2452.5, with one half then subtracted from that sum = 168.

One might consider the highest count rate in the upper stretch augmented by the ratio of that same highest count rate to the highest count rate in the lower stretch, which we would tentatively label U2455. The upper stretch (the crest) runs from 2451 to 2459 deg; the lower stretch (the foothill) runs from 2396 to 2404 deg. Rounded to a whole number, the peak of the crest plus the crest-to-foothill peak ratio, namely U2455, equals 122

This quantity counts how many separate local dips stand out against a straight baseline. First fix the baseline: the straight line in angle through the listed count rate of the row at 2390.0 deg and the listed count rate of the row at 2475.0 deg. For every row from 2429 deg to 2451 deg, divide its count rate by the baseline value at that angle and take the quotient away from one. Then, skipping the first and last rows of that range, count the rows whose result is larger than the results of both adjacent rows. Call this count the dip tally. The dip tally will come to 3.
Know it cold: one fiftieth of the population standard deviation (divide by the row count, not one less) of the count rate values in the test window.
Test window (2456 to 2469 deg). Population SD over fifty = 0.21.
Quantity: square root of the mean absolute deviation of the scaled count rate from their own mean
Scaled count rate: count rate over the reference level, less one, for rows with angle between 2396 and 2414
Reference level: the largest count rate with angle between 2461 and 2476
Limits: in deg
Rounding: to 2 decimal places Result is 0.22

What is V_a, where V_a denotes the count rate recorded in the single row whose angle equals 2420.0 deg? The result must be 82.1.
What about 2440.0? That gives 73.3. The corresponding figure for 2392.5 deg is 67.7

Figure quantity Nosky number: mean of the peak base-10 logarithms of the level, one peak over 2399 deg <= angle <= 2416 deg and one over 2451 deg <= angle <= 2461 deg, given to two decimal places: 2.08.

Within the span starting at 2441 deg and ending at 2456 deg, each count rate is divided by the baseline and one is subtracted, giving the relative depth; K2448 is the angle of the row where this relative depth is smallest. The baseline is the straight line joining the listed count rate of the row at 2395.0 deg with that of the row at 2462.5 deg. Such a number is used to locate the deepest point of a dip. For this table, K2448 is 2442.5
